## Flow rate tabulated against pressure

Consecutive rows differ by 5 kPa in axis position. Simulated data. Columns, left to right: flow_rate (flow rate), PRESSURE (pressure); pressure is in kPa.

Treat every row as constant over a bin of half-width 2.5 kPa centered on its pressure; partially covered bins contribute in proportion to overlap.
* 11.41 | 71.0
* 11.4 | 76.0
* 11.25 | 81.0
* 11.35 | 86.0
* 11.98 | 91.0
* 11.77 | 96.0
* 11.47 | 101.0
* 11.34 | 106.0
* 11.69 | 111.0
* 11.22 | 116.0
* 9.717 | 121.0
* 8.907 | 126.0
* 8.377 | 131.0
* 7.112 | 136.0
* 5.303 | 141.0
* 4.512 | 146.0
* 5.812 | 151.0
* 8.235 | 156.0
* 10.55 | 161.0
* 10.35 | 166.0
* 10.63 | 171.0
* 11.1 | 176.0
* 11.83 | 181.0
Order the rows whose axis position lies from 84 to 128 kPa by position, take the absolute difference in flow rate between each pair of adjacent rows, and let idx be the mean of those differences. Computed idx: 0.6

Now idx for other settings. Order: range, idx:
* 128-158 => 1.5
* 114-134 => 0.9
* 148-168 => 1.6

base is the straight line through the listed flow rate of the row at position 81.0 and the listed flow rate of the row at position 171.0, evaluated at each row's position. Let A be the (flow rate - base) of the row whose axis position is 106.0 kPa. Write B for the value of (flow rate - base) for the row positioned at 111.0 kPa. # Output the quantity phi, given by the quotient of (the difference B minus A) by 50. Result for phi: 0.008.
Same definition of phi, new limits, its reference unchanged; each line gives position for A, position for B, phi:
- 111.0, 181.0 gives 0.012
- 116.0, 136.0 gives -0.079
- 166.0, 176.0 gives 0.016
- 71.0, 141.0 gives -0.112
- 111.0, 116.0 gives -0.009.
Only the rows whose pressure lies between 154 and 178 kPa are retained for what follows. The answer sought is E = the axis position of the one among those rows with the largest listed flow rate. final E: 176.0 kPa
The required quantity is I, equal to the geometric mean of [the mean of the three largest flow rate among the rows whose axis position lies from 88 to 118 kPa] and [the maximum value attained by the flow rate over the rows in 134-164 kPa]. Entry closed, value 11.16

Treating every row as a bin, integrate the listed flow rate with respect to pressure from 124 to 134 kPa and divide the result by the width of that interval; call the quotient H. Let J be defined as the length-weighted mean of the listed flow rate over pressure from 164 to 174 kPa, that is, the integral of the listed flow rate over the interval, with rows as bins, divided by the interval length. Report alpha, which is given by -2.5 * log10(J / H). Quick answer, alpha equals -0.2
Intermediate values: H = 8.6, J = 10.5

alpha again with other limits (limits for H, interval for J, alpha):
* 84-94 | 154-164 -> 0.2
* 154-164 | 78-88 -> -0.2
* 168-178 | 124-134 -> 0.3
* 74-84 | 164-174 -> 0.1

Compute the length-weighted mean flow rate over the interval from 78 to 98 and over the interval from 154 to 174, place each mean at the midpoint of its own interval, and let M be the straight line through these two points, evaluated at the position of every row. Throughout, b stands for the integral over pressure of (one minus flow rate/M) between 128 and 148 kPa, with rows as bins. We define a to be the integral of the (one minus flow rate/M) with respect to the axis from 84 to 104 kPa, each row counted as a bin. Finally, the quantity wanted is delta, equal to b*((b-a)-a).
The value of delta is 66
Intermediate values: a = -0.3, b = 8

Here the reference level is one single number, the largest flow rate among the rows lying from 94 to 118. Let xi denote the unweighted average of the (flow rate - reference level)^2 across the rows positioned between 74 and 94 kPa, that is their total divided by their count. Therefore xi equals 0.2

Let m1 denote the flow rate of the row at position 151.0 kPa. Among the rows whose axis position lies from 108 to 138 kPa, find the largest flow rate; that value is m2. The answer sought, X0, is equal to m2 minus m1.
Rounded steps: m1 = 5.812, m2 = 11.69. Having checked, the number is 5.9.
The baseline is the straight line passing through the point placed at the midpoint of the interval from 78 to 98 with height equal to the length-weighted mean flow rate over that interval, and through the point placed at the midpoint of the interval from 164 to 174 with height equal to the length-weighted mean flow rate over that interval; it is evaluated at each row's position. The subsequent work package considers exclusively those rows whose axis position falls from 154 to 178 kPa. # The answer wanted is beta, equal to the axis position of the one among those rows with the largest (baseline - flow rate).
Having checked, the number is 156.0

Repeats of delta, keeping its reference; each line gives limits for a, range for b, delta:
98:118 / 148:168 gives 12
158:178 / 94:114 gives -1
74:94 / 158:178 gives 2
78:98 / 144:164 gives 29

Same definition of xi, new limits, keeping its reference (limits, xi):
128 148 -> 31.9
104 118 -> 0.2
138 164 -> 28.8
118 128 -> 6.2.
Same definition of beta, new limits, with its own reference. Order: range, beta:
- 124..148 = 146.0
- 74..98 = 81.0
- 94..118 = 106.0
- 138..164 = 146.0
